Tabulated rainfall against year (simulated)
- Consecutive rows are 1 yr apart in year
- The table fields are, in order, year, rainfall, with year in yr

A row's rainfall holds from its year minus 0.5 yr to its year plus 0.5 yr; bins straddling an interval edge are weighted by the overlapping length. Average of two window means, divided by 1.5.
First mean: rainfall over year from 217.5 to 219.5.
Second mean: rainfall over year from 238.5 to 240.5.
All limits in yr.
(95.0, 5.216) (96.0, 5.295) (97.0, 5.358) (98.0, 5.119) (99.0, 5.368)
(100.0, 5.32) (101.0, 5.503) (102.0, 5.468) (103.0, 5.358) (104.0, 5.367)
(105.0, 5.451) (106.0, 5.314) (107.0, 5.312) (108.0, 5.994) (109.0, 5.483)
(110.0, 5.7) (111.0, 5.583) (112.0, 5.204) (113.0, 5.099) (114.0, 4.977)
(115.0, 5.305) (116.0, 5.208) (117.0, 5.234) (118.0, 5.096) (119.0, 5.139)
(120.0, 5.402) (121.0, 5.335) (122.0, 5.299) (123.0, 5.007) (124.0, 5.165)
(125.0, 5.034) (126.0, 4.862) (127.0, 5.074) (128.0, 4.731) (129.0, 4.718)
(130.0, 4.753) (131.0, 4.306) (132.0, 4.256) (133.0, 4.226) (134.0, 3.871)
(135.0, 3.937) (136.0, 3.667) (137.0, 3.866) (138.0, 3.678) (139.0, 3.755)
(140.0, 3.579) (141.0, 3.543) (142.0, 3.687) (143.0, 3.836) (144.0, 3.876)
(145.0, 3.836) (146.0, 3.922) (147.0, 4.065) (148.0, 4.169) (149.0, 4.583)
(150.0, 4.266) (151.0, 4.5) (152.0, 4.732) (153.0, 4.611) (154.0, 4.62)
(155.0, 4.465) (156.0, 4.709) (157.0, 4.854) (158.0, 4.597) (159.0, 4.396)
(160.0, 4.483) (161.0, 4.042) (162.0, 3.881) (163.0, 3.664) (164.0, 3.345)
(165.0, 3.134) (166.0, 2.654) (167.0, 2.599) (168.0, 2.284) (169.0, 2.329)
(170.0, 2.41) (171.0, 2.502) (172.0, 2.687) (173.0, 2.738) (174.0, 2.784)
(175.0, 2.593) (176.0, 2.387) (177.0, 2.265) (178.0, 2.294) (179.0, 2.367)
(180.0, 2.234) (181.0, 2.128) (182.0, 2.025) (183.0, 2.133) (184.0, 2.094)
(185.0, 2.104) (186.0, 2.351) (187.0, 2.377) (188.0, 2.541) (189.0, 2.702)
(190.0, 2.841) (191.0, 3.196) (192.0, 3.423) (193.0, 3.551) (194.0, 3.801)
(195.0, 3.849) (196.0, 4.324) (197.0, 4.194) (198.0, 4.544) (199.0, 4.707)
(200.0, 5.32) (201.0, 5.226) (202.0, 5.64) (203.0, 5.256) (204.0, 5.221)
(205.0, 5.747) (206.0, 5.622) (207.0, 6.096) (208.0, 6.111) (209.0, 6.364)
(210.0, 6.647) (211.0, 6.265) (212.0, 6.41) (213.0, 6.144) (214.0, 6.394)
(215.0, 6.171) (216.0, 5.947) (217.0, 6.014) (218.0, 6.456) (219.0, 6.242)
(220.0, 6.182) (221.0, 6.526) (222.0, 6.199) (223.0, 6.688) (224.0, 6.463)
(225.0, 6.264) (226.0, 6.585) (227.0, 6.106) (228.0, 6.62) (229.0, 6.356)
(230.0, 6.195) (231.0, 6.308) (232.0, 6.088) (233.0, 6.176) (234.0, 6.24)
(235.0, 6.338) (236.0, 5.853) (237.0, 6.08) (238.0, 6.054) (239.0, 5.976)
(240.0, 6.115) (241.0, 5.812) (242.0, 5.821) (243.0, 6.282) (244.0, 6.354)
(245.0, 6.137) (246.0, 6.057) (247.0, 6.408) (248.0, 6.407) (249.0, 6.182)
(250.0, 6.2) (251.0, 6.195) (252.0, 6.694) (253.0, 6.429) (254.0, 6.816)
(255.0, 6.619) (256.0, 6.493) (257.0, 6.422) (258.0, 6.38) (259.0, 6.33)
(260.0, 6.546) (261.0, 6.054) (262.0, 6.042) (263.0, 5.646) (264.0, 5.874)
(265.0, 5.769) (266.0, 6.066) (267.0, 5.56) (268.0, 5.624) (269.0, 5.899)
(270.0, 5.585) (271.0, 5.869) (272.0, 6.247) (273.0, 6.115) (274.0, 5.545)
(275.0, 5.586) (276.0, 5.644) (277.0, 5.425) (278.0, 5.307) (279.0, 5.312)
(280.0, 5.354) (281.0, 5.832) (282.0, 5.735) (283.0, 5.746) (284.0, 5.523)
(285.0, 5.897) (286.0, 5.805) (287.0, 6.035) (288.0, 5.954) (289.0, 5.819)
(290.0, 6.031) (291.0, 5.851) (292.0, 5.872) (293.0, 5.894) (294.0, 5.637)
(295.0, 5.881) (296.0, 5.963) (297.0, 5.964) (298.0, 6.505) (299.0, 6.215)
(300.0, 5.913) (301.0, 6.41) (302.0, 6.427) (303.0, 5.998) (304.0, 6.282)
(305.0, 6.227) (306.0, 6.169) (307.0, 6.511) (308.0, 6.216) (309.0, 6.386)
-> 4.13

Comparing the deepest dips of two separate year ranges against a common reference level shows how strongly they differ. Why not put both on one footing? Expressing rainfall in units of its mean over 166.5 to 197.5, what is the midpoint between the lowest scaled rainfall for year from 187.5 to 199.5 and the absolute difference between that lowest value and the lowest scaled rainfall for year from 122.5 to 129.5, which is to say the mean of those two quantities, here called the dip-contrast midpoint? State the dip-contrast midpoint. 0.87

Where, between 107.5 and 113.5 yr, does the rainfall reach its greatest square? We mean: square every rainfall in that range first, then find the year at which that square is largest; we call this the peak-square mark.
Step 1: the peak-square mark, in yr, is 108.0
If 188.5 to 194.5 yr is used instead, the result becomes 194.0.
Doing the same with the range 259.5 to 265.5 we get 260.0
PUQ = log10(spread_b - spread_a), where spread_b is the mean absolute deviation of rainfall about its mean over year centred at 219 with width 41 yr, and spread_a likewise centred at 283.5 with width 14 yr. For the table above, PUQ -1.0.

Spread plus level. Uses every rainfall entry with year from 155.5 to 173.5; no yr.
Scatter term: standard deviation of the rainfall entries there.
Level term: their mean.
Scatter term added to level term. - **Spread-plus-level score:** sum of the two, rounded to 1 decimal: 4.3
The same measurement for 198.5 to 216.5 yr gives 6.4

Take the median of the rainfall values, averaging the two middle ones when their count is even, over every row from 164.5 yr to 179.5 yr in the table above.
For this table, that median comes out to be 2.5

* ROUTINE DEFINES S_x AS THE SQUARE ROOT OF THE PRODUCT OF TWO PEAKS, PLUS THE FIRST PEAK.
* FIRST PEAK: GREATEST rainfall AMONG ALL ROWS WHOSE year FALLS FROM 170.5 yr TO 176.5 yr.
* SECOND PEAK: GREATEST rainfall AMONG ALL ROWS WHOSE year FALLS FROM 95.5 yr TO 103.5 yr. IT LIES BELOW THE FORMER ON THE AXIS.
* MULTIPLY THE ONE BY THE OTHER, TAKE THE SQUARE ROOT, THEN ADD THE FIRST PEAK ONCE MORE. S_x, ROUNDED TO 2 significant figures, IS 6.7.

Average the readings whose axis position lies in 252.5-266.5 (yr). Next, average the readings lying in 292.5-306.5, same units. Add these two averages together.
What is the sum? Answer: 12.4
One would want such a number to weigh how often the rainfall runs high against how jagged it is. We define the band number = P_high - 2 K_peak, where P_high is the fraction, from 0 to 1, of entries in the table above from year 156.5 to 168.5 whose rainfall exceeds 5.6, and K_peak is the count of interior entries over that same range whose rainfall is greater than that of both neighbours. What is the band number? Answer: -2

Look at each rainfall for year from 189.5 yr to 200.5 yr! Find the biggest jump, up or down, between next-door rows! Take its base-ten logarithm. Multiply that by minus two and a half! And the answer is 0.53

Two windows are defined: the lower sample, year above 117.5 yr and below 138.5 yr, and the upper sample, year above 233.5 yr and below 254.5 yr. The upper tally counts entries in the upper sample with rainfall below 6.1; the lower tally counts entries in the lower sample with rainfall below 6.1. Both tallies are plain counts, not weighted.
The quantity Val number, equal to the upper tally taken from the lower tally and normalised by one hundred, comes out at 0.140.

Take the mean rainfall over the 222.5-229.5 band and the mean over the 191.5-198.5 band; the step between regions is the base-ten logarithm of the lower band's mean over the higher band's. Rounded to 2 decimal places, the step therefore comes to -0.21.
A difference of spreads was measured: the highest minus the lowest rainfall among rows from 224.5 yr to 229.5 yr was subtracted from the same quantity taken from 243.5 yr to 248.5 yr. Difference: -0.16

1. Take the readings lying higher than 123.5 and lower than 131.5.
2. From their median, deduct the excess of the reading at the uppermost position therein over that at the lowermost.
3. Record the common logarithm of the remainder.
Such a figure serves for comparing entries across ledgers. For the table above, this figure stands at 0.75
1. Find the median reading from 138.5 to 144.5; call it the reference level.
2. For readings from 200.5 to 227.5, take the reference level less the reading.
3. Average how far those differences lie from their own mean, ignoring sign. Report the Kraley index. 0.31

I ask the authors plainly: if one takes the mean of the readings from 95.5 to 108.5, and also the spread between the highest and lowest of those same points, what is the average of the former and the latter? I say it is 3.1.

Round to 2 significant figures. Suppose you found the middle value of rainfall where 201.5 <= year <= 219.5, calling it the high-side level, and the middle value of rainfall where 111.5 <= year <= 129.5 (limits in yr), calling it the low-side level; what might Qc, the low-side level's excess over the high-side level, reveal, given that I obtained -1.0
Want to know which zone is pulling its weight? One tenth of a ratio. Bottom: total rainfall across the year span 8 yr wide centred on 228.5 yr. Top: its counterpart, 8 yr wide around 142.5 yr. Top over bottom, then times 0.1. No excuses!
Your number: 0.059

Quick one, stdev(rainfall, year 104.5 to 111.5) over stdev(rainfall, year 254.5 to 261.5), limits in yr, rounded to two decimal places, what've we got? 1.31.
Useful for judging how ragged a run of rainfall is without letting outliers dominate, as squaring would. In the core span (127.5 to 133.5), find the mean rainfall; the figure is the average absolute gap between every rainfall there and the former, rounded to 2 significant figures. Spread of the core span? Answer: 0.24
